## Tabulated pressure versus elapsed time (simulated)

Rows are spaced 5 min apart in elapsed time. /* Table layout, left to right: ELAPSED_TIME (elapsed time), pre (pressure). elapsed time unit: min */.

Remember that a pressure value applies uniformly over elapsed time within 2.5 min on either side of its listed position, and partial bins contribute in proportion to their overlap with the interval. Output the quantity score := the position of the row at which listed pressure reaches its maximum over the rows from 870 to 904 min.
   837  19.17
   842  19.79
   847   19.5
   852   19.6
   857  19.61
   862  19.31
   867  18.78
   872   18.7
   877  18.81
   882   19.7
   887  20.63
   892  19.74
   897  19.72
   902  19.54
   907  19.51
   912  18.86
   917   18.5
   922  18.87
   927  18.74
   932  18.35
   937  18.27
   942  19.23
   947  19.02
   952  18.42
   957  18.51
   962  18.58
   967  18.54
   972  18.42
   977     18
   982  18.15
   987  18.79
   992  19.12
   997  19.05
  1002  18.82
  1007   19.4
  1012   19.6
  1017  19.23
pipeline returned 887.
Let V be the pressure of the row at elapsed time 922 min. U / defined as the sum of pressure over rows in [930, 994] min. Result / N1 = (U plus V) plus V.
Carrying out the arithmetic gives 279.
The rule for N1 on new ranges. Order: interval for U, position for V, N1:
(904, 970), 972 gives 280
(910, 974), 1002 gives 280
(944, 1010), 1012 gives 282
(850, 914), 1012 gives 292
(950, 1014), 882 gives 283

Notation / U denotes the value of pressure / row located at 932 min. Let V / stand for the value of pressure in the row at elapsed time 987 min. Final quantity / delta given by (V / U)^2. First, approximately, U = 18.35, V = 18.79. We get 1.05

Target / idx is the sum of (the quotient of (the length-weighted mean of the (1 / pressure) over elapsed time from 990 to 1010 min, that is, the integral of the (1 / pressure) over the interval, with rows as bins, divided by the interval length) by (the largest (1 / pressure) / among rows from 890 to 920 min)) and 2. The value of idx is 2.97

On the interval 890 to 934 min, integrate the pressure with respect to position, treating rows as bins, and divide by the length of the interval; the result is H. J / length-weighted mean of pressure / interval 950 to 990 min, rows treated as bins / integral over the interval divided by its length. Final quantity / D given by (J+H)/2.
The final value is 18.8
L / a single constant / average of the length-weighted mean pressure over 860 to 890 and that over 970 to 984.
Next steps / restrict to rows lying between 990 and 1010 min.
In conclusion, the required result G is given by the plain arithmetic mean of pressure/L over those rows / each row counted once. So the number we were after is 1.02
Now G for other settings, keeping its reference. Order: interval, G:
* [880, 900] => 1.06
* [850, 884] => 1.02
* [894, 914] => 1.03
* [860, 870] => 1.02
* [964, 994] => 0.99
